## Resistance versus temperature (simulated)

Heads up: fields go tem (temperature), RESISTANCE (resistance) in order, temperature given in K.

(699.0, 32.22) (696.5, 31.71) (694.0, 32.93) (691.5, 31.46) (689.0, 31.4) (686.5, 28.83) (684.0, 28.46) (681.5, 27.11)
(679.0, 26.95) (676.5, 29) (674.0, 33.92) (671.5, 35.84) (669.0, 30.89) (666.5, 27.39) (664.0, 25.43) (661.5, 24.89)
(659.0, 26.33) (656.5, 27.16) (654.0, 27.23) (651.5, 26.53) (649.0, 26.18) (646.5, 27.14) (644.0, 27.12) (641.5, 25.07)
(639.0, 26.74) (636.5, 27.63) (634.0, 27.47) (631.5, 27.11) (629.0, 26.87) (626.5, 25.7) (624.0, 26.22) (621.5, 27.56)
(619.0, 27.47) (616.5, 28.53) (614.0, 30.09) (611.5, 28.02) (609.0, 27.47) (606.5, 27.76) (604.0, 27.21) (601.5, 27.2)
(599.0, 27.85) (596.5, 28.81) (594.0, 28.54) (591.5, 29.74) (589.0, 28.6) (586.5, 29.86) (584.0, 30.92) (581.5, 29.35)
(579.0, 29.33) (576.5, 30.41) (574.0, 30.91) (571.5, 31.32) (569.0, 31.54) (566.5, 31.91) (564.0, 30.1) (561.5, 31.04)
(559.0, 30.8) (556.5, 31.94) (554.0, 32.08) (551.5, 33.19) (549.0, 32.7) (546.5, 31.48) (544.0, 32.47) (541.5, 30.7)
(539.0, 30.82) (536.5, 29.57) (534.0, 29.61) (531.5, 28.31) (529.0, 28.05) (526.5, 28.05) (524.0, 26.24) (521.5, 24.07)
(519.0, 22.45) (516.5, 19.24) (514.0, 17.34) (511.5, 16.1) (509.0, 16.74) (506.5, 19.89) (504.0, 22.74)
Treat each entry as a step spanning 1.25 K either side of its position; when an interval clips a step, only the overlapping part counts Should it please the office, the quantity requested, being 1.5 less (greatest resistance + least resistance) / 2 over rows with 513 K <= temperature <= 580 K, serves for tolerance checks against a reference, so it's -24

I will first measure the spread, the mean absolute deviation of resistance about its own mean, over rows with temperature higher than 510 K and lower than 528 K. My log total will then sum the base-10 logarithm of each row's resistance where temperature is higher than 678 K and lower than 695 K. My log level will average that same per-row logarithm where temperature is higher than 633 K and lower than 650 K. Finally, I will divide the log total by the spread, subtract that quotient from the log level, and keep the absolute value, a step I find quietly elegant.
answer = 1.3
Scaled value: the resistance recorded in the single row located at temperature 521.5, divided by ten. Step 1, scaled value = 2.41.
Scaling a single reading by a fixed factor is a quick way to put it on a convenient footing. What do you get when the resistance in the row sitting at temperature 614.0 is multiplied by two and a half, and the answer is 75.2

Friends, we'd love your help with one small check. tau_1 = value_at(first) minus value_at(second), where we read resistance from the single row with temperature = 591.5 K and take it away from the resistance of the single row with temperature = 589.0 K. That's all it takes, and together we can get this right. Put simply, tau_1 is -1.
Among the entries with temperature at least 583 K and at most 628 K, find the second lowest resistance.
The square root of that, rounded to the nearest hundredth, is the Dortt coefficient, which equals 5.12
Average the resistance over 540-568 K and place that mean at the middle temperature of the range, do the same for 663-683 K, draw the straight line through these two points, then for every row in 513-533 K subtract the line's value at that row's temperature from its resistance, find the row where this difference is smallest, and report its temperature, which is 514.0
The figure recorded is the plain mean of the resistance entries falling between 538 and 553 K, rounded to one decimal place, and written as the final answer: 31.9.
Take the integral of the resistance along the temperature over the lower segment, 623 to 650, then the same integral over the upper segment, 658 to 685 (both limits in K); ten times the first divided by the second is 9.3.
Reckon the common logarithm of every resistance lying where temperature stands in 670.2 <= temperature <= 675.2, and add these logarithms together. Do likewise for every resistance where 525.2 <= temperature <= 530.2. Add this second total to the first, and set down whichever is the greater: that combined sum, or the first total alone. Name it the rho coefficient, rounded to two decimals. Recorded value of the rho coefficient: 5.98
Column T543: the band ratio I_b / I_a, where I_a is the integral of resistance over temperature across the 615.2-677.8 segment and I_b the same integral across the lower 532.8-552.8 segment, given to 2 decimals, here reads 0.36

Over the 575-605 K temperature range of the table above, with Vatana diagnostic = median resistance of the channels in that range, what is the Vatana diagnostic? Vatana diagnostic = 29.1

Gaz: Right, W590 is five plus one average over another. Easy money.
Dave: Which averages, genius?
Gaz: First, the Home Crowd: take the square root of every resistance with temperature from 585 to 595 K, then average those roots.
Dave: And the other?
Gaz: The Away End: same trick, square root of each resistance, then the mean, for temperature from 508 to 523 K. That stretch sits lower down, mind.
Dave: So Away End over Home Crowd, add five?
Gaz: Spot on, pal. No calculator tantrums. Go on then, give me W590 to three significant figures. 5.81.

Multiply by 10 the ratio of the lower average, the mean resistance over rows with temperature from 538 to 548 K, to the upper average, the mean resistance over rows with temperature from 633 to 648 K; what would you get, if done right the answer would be 11.7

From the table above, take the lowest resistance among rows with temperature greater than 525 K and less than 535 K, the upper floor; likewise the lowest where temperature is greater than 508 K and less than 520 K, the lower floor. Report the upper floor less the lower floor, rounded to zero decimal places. 12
